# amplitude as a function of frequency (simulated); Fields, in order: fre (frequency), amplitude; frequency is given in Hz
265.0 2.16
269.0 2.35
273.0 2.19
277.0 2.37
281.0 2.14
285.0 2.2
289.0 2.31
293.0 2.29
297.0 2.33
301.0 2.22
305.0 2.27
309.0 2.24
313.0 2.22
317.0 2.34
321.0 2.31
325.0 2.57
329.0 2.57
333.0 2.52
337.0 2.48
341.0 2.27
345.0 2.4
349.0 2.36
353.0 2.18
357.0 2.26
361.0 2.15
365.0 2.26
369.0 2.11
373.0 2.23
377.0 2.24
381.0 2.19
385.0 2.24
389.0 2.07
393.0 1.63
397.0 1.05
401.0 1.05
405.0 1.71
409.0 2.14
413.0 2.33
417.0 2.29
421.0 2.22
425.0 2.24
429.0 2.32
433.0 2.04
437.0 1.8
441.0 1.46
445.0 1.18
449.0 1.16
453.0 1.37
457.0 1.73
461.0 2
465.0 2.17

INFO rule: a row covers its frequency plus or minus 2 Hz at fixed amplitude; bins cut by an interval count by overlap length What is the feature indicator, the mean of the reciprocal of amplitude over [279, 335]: 0.43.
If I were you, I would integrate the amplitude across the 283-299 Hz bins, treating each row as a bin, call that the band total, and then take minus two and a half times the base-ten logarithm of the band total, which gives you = -3.91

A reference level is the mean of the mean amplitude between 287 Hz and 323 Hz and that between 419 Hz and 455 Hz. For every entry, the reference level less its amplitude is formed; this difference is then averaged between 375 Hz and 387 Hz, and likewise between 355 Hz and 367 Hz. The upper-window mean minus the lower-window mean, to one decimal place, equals 0.0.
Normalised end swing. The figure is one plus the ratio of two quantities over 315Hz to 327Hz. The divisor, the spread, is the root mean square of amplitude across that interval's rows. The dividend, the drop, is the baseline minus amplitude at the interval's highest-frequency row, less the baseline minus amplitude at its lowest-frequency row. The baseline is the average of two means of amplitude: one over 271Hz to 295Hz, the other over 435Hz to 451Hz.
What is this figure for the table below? 0.90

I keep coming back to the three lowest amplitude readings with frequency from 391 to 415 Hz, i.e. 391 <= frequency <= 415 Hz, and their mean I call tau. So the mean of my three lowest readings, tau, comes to 1.24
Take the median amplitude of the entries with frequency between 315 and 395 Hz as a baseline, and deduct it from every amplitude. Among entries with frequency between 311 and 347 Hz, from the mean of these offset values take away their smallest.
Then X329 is 0.2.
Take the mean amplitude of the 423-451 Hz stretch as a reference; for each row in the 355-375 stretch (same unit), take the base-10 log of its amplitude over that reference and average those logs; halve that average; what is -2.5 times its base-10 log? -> 3.24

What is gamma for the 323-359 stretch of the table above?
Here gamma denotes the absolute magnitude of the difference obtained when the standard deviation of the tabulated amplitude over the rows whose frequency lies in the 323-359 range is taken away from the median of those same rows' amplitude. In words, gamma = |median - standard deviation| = 2.26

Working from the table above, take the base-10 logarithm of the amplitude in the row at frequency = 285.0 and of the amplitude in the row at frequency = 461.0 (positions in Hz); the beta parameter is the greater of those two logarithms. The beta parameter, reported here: 0.342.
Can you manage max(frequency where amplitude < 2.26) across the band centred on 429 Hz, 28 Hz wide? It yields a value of 441.0 Hz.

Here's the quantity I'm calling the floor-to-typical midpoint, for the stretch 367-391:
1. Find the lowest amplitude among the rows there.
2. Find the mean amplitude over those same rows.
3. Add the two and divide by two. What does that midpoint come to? 2.1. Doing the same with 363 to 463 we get 1.5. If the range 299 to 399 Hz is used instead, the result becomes 1.6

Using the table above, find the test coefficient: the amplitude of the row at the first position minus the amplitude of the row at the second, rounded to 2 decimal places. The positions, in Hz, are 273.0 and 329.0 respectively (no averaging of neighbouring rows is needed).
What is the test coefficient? -0.38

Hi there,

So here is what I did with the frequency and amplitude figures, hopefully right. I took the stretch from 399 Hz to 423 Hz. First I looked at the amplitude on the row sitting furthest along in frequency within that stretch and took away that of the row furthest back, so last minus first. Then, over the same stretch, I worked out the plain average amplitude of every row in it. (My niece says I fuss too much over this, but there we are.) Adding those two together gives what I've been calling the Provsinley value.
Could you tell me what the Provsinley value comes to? 3.1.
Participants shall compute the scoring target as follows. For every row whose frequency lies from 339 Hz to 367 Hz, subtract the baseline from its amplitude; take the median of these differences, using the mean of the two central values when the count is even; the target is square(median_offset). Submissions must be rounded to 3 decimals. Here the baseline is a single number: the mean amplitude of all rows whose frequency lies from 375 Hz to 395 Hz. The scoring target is 0.035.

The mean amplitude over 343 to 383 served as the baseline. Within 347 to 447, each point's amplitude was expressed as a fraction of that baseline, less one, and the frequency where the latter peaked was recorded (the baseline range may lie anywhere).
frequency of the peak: 349.0 Hz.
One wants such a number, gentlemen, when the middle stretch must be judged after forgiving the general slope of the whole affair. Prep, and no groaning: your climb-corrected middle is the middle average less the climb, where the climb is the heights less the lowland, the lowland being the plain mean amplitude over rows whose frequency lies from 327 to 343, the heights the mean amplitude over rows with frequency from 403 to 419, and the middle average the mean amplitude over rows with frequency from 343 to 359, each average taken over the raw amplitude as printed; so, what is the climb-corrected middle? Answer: 2.6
